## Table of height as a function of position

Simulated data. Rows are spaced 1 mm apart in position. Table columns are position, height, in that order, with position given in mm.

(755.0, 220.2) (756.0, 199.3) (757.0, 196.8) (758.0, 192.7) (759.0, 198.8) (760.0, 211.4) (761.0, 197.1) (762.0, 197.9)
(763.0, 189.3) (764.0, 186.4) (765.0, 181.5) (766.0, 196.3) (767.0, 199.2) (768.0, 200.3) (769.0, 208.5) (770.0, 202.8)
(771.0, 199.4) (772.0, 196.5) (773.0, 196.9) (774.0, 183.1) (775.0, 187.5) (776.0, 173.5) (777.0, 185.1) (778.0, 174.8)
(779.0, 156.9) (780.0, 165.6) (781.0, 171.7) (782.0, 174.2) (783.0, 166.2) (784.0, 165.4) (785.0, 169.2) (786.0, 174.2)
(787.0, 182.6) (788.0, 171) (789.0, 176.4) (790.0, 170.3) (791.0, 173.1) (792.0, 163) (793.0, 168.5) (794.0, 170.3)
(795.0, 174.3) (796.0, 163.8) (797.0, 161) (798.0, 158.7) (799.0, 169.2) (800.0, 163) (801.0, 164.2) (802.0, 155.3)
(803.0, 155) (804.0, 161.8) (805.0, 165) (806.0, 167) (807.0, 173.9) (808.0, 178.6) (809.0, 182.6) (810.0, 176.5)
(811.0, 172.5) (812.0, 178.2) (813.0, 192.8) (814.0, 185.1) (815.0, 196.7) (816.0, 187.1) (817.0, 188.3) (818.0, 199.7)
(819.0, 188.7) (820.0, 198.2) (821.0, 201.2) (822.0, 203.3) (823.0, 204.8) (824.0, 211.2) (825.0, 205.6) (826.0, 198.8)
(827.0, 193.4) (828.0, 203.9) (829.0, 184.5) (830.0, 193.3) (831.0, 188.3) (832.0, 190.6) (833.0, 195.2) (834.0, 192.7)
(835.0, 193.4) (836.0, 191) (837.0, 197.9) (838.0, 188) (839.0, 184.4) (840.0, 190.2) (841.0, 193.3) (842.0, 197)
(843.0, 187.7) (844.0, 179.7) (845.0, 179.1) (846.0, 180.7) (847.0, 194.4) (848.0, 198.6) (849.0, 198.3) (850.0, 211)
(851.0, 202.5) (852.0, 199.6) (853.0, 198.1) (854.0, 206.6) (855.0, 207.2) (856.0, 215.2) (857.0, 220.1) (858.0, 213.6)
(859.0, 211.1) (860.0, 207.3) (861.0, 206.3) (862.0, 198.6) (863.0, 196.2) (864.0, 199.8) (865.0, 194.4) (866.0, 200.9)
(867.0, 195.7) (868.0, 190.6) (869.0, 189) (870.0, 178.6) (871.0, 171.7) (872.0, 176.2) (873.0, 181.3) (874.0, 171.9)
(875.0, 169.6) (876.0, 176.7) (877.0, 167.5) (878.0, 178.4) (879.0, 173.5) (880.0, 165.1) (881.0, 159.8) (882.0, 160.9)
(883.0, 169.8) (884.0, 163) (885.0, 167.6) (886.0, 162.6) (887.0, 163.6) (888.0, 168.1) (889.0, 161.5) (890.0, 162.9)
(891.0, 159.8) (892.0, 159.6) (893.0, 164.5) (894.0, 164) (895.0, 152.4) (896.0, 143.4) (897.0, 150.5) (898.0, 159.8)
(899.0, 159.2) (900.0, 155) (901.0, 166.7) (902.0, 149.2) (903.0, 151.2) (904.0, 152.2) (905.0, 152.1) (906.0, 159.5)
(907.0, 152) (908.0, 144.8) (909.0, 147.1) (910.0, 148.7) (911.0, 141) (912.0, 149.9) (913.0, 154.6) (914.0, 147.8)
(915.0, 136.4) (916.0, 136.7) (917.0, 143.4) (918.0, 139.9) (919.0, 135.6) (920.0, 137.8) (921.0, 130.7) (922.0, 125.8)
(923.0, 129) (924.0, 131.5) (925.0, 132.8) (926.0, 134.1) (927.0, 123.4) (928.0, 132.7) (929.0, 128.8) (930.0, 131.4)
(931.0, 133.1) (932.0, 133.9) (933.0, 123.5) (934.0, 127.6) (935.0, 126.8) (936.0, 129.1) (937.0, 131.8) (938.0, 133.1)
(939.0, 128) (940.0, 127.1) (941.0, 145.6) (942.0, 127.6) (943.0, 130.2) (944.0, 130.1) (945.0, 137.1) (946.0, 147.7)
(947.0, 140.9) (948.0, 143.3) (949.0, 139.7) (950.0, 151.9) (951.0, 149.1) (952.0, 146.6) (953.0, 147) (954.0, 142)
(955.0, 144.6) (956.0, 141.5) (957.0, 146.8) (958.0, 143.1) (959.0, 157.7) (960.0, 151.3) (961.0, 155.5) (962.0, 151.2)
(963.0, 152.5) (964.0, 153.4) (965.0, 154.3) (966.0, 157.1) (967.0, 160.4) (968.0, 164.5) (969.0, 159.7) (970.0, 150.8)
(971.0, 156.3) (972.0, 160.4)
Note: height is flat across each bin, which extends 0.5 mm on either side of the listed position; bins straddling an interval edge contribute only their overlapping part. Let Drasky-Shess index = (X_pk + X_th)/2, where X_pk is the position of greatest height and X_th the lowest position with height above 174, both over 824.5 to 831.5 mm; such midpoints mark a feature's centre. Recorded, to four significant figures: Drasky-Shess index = 825.0 mm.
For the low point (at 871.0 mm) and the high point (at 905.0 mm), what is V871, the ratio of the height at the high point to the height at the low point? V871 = 0.89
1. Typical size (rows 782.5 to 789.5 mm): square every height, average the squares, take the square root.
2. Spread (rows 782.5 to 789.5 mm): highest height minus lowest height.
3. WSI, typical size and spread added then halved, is 95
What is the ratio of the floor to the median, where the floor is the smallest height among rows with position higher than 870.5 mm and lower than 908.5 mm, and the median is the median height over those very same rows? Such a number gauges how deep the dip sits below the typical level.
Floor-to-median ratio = 0.88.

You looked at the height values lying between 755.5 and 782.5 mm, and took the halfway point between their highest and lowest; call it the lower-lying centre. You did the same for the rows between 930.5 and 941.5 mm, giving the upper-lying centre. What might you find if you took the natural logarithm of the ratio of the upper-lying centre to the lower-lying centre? -0.31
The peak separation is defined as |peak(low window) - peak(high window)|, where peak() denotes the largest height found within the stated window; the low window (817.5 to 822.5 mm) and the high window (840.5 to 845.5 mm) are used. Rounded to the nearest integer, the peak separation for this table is 6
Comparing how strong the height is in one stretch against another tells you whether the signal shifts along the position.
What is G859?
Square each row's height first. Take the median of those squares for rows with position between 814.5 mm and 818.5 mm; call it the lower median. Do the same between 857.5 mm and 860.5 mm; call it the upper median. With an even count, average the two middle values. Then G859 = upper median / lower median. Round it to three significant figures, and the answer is 1.20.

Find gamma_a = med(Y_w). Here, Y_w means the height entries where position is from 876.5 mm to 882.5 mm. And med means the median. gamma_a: 166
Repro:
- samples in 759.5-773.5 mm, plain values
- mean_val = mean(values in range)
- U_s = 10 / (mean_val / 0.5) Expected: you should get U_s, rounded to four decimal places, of 0.0253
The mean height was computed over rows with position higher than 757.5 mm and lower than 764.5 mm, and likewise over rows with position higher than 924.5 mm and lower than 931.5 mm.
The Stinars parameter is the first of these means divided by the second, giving 1.50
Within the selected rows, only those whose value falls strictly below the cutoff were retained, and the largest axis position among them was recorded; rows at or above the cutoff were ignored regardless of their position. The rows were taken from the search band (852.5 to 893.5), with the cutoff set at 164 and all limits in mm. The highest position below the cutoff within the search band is 892.0 mm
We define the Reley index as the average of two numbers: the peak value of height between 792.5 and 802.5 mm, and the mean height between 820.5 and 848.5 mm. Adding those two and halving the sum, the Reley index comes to 184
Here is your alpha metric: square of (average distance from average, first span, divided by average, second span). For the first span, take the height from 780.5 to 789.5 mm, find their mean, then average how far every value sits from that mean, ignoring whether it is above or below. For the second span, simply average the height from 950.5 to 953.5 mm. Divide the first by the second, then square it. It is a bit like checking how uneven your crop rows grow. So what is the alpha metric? 0.0007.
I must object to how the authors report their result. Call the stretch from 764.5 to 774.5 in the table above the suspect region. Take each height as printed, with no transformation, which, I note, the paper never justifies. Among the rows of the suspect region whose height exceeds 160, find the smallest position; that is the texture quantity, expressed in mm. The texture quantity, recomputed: 765.0 mm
